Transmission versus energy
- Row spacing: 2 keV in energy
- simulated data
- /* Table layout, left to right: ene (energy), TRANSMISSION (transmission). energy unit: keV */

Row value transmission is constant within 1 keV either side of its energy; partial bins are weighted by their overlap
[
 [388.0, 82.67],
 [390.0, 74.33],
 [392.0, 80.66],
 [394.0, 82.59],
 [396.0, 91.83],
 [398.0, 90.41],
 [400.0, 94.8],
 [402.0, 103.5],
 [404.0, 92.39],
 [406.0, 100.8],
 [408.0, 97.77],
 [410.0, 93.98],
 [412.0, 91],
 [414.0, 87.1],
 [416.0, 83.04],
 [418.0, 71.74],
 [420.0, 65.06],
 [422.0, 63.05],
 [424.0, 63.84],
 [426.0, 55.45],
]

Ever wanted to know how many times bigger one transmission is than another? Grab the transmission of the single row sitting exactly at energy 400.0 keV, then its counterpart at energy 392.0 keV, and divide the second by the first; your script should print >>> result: 0.85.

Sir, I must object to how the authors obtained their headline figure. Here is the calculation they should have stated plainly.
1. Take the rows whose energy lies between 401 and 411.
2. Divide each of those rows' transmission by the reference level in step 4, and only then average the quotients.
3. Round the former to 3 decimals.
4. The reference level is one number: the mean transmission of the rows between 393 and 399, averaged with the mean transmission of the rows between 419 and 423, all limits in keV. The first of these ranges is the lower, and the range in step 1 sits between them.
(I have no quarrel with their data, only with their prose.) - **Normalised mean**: 1.283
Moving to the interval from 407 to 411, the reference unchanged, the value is 1.259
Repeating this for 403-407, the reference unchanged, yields 1.268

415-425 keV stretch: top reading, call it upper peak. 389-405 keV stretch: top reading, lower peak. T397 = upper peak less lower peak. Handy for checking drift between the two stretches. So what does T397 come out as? -20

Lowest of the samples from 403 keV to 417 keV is 83.04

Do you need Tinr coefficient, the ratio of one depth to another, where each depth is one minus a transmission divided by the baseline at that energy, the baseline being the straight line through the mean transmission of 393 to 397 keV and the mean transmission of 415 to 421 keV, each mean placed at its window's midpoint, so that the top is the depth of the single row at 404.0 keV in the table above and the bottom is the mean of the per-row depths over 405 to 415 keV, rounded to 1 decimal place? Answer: 0.6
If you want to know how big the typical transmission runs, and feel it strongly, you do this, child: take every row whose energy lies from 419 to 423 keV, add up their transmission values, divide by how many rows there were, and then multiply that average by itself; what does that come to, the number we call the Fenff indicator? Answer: 4103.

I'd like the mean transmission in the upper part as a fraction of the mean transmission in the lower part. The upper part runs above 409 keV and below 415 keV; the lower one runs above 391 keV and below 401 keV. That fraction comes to 1.03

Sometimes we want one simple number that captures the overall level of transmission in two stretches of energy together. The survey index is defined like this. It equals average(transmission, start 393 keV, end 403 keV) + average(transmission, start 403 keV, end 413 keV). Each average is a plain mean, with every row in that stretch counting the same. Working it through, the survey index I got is 187.8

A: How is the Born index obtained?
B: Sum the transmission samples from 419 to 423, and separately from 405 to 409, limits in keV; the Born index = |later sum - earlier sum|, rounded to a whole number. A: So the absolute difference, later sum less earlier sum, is 70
